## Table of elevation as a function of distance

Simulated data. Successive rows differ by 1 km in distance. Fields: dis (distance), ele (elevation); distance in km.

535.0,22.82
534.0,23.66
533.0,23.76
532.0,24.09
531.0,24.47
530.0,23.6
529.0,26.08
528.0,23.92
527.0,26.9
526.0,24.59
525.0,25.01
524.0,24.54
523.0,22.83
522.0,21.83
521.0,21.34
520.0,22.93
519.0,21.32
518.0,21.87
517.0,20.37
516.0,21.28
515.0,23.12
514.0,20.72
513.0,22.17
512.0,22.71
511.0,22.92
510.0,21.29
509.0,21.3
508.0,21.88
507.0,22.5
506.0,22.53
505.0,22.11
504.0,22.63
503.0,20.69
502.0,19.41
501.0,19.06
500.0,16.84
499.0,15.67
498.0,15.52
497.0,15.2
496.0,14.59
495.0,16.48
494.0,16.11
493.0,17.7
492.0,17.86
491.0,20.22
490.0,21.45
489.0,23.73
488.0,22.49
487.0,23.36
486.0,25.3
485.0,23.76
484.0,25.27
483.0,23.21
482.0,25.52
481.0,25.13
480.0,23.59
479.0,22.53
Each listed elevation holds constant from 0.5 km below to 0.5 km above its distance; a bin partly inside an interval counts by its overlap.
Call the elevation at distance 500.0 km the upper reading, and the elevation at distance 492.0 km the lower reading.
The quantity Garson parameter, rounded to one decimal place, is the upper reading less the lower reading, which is -1.0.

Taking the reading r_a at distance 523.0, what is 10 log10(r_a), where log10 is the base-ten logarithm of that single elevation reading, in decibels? 13.6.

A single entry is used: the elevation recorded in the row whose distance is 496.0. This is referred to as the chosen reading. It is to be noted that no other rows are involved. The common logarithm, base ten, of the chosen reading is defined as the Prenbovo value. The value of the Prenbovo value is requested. 1.16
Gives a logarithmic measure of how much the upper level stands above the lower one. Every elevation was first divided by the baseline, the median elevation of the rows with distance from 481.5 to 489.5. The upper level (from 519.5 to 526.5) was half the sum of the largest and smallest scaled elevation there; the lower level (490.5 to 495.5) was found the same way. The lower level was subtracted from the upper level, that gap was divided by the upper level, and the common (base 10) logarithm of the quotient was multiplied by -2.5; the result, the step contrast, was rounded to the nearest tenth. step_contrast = 1.7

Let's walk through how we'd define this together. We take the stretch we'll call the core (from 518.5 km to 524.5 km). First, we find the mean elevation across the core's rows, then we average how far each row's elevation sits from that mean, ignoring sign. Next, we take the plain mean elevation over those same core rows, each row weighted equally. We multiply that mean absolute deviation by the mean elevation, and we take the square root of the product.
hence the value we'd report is 4.7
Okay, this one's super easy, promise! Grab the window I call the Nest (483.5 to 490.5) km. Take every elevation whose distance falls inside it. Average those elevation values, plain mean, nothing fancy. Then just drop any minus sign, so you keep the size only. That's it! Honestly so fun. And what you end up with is 23.6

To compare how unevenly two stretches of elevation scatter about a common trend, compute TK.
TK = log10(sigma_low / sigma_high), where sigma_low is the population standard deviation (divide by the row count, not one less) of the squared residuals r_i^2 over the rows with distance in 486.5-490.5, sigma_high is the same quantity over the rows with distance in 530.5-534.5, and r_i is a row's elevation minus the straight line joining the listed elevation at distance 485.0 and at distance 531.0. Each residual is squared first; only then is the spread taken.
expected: 0.9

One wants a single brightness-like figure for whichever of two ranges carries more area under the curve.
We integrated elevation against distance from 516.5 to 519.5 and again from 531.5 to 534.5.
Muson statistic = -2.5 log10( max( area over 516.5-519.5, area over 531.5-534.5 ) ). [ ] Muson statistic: -4.64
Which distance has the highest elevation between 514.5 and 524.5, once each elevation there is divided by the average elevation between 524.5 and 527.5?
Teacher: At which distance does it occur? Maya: 524.0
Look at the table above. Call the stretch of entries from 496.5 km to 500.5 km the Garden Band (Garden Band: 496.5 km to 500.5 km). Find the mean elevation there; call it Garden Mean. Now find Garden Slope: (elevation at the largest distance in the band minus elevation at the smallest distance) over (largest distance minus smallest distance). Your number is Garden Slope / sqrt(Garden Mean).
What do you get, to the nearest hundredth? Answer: 0.14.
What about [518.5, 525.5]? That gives 0.13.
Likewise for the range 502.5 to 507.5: 0.10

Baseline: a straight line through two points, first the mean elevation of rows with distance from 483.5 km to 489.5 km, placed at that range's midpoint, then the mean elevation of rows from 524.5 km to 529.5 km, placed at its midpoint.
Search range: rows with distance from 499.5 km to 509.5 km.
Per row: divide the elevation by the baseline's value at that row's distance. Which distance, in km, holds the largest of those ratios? 504.0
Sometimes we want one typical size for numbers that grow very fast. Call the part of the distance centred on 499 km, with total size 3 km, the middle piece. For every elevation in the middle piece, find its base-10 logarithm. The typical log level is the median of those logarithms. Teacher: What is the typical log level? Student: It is 1.20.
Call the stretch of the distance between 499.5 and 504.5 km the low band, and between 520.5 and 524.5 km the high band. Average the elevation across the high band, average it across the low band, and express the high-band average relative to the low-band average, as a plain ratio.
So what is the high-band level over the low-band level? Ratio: 1.15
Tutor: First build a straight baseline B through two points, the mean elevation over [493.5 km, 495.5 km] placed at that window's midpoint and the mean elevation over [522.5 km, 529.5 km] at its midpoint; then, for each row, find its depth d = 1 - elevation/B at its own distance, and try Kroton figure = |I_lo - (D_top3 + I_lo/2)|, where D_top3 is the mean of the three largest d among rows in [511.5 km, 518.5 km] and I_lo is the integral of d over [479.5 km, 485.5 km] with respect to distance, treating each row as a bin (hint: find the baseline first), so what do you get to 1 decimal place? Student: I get 2.7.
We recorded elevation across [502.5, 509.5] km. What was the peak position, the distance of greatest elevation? 504.0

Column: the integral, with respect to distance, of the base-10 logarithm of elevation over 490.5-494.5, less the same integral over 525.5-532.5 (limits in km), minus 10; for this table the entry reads -15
